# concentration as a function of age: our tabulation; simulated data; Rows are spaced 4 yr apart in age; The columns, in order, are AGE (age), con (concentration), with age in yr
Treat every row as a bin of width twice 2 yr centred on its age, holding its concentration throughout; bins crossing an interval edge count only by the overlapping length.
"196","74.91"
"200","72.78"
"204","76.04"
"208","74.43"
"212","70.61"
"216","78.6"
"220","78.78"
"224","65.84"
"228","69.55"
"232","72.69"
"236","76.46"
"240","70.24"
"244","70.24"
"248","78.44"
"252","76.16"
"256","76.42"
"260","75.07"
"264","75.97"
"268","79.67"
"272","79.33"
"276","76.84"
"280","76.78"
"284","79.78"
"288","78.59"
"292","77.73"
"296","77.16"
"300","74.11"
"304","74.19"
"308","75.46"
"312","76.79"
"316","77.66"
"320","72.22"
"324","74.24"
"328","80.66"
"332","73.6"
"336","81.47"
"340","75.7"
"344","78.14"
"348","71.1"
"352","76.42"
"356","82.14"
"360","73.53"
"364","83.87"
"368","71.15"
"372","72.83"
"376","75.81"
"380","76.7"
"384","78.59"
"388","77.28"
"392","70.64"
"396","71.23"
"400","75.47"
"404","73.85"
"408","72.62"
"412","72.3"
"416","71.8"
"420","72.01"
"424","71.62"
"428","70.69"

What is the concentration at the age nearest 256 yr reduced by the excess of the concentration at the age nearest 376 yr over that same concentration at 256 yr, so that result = 77.0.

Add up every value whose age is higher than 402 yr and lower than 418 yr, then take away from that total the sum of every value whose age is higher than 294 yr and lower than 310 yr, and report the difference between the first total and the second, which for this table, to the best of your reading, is -10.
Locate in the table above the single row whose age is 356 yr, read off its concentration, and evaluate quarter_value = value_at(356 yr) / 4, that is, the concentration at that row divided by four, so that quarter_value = 20.5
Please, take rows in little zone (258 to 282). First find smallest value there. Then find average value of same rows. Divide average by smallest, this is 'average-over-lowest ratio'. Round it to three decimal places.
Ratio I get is 1.029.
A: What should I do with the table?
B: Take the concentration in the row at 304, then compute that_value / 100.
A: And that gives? 0.74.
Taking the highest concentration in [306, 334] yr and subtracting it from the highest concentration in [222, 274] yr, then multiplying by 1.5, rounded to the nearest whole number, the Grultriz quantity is -1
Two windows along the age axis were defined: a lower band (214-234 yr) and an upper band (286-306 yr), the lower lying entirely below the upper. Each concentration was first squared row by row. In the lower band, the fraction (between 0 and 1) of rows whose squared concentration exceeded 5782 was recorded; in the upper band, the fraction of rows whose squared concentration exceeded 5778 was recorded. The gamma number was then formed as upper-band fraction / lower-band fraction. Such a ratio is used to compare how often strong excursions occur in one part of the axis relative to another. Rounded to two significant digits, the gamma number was 1.5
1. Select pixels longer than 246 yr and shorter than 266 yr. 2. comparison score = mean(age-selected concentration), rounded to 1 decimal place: 76.4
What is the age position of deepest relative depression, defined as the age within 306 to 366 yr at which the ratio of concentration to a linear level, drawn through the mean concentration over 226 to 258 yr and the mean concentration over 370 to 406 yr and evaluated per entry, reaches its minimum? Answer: 348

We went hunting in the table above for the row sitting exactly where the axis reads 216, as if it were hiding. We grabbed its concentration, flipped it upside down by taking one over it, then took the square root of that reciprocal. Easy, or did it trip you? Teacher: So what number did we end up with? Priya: 0.113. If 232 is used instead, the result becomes 0.117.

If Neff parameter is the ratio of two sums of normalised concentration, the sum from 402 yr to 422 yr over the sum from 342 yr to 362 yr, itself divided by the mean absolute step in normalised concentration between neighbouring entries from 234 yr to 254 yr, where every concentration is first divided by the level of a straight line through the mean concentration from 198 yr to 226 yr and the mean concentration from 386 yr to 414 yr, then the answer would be 17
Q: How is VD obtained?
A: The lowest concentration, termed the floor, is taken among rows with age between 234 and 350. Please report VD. 70.24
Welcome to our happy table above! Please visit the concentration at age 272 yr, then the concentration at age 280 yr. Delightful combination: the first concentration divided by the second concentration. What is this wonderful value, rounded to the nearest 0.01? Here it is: 1.03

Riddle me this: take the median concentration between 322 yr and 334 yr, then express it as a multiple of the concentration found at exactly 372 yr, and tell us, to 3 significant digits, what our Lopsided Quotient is 1.02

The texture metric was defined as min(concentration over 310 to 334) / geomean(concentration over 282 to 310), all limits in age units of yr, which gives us 0.942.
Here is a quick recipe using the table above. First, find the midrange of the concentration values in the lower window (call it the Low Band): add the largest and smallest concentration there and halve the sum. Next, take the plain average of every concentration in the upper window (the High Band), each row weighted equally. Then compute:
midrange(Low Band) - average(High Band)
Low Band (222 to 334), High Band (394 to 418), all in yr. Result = 0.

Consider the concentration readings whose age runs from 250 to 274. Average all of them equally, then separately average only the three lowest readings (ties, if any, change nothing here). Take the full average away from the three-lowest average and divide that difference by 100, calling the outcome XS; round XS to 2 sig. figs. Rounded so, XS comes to -0.014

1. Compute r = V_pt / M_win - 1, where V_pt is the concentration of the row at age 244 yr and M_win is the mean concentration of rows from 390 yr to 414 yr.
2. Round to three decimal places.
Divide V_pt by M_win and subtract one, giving -0.034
